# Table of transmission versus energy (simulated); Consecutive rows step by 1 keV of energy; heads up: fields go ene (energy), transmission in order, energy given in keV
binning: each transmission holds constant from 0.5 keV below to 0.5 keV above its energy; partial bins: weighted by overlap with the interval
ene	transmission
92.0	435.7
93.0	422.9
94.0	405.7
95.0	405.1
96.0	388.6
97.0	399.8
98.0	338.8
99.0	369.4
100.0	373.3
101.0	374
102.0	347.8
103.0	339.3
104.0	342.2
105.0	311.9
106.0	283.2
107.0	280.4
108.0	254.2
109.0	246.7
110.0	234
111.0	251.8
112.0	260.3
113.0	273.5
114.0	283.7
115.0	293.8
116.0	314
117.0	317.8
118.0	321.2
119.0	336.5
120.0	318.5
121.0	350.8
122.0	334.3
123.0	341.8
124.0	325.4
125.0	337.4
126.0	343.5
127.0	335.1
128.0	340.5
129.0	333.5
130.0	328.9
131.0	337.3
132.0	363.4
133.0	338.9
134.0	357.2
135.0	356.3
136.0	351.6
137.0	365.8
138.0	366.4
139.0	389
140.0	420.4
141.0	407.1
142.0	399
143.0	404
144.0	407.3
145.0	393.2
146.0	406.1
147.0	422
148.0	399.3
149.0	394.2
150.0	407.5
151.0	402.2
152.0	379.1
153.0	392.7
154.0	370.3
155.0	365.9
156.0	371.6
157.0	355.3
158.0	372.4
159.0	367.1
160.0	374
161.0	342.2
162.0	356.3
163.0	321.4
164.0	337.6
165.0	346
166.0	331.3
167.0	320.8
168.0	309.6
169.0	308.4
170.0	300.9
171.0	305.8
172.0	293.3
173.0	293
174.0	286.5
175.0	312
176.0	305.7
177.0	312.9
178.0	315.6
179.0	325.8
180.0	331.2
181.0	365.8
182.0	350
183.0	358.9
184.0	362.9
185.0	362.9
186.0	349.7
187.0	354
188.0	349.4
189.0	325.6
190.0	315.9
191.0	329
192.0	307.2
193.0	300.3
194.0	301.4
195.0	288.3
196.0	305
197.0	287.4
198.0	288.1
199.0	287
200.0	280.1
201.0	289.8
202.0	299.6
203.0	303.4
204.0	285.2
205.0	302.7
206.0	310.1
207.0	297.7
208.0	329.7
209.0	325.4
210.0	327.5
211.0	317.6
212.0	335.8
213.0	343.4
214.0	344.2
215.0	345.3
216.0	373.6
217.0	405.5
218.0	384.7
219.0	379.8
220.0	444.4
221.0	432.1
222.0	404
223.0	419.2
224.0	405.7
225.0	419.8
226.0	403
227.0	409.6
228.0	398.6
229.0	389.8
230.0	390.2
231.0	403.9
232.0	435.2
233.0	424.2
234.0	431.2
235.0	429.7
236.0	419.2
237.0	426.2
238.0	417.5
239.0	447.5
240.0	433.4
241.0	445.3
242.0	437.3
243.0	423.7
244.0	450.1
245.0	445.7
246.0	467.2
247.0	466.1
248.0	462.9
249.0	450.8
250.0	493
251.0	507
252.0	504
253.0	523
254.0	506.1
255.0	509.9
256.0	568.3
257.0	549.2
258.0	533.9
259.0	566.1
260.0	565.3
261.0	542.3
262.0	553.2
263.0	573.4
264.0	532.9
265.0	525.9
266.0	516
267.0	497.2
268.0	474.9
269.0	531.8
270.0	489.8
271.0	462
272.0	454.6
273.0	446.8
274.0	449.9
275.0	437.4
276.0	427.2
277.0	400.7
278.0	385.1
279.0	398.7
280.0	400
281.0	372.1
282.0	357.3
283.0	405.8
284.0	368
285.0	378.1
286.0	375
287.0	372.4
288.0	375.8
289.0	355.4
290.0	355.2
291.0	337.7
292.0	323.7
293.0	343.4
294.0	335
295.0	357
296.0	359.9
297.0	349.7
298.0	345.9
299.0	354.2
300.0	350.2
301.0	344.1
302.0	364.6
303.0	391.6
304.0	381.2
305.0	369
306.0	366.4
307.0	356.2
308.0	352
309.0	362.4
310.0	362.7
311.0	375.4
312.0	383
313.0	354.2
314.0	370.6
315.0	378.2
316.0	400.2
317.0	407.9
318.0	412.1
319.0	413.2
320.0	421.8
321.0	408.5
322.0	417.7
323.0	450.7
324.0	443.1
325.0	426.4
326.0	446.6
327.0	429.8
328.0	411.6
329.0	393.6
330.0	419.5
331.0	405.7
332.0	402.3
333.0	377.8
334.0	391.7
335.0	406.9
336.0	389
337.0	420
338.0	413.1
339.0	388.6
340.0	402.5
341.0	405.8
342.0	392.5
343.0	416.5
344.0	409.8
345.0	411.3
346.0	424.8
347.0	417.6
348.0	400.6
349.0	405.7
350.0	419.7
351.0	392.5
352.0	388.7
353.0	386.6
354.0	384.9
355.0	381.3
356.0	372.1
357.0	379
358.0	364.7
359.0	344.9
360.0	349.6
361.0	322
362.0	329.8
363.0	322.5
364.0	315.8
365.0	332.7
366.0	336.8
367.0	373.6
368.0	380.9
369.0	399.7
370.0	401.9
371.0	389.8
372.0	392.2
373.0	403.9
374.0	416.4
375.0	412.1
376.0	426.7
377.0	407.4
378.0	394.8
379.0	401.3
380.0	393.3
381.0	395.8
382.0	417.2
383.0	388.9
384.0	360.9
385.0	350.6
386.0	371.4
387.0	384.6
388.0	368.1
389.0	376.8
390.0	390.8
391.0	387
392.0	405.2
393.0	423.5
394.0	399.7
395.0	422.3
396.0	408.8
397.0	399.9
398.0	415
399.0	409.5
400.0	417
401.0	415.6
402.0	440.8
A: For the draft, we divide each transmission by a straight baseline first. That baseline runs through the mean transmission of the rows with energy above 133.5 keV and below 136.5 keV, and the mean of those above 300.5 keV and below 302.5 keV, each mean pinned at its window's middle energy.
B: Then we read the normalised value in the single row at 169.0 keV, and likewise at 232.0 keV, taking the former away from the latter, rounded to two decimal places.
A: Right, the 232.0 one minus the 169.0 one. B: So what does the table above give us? 0.36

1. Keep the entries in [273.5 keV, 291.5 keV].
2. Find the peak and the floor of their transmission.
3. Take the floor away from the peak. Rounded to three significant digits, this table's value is 112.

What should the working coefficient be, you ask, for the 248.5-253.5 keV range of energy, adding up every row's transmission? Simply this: 2478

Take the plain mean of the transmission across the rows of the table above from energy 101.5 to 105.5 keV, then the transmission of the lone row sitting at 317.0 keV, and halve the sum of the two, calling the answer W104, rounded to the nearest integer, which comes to 372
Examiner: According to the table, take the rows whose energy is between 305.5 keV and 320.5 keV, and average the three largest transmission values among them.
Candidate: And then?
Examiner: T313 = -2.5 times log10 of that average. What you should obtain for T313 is -6.55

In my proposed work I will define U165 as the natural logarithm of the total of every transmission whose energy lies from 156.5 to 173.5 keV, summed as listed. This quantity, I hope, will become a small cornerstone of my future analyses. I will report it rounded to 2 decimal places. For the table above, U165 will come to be 8.64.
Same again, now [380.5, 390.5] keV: 8.24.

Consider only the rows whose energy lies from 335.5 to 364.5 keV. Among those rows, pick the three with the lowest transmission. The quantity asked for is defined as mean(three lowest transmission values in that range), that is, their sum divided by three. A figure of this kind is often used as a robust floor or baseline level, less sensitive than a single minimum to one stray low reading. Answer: 320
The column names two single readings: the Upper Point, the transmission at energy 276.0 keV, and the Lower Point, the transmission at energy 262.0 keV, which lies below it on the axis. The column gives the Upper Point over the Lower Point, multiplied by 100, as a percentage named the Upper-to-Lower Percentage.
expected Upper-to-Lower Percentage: 77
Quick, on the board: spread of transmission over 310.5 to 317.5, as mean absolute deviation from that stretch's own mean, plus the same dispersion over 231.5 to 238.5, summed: 18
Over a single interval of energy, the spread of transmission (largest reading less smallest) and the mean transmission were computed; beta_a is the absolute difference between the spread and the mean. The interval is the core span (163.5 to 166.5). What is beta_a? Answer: 324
